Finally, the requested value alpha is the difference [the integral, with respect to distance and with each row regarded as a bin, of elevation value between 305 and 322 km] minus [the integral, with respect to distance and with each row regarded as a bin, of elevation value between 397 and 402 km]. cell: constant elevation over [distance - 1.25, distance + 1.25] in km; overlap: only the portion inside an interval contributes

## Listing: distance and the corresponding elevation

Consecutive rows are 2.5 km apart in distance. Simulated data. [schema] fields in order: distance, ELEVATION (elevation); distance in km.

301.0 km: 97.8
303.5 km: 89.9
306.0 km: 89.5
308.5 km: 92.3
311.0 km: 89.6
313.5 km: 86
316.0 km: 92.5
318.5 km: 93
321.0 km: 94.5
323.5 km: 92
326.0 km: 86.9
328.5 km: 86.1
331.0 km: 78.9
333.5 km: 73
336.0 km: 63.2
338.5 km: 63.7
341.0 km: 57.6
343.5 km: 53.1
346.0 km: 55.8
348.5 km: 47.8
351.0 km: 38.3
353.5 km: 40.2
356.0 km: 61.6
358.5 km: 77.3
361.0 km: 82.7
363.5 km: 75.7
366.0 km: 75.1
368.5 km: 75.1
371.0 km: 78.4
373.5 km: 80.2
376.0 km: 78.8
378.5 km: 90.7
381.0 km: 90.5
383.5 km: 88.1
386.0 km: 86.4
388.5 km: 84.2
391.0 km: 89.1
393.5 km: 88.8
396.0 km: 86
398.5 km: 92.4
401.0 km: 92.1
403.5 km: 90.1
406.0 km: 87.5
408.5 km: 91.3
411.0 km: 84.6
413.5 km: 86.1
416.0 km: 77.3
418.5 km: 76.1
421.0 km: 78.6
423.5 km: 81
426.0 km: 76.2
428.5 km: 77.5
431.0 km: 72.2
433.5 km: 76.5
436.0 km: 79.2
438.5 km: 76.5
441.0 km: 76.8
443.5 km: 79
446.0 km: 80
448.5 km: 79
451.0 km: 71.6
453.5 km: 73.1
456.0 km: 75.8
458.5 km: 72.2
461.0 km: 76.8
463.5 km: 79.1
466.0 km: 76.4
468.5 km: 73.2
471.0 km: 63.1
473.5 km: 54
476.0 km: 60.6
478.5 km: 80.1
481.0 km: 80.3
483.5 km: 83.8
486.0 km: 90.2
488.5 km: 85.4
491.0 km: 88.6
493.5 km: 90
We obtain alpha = 1088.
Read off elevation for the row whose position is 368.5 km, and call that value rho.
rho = 75.1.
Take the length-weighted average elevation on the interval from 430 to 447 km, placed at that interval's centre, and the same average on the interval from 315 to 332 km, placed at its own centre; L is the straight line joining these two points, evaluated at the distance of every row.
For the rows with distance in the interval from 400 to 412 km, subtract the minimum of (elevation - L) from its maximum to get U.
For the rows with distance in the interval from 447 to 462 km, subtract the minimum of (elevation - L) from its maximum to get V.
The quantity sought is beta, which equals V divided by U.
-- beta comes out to 1.1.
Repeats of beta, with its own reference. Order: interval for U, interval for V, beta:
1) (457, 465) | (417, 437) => 1.1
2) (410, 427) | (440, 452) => 0.8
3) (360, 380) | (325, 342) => 1.6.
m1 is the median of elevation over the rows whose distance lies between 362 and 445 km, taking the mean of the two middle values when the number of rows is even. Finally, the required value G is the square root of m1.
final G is 8.96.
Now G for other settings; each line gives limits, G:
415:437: 8.79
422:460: 8.75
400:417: 9.35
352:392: 8.92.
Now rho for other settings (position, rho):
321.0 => 94.5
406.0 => 87.5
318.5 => 93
